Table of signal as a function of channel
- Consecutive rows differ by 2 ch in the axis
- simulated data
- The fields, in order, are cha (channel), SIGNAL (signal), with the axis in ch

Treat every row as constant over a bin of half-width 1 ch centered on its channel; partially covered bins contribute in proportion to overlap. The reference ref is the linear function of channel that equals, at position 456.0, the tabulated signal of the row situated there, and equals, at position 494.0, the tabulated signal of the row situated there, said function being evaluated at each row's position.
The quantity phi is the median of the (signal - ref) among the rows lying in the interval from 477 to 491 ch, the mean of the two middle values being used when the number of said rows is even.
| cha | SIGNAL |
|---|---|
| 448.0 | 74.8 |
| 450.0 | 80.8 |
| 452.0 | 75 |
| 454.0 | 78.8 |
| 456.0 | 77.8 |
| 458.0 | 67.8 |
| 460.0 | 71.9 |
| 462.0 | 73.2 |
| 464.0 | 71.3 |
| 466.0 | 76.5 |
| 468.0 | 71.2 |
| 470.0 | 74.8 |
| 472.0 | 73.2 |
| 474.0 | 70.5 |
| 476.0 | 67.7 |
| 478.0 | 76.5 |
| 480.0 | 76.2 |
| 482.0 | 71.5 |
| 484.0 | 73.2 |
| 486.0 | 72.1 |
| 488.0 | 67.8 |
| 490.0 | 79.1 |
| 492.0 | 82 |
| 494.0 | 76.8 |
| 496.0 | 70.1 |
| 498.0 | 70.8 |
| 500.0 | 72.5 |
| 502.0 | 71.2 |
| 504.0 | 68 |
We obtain -3.9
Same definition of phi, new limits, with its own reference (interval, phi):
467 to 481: -4.2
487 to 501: -4.1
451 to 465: -4.4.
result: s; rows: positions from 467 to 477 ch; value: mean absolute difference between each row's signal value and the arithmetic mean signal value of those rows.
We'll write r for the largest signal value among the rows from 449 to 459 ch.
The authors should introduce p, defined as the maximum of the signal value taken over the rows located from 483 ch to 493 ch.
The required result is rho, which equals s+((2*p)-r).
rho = 85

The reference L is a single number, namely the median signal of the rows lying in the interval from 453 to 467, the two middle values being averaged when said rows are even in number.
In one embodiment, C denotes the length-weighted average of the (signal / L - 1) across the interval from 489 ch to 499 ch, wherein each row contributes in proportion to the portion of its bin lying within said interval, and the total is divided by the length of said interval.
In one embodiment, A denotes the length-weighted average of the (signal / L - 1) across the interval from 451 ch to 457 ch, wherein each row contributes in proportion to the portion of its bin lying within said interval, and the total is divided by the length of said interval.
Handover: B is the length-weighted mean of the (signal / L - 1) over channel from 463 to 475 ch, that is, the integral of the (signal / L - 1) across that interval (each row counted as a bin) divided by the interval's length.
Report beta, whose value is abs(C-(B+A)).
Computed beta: 0.016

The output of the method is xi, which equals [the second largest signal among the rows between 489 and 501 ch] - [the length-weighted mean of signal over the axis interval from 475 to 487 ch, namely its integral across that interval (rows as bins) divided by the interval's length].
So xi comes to 6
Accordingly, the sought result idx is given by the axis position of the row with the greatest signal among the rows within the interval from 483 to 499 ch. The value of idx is 492.0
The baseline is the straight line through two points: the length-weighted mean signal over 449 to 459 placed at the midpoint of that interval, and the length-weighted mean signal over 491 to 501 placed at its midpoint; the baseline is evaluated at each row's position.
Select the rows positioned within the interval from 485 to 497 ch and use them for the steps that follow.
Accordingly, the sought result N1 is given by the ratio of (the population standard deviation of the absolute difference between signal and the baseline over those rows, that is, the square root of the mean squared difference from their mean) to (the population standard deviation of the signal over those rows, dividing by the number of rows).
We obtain 0.38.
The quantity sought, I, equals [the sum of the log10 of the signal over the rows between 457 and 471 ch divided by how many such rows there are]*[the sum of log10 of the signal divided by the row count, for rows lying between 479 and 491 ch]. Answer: 3.47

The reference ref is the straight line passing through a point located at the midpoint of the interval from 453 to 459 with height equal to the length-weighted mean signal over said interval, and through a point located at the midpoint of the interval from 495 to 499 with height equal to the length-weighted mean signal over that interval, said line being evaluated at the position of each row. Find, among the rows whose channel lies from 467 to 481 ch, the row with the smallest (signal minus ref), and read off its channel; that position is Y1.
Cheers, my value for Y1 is 476.0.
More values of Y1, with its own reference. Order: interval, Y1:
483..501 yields 488.0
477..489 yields 488.0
